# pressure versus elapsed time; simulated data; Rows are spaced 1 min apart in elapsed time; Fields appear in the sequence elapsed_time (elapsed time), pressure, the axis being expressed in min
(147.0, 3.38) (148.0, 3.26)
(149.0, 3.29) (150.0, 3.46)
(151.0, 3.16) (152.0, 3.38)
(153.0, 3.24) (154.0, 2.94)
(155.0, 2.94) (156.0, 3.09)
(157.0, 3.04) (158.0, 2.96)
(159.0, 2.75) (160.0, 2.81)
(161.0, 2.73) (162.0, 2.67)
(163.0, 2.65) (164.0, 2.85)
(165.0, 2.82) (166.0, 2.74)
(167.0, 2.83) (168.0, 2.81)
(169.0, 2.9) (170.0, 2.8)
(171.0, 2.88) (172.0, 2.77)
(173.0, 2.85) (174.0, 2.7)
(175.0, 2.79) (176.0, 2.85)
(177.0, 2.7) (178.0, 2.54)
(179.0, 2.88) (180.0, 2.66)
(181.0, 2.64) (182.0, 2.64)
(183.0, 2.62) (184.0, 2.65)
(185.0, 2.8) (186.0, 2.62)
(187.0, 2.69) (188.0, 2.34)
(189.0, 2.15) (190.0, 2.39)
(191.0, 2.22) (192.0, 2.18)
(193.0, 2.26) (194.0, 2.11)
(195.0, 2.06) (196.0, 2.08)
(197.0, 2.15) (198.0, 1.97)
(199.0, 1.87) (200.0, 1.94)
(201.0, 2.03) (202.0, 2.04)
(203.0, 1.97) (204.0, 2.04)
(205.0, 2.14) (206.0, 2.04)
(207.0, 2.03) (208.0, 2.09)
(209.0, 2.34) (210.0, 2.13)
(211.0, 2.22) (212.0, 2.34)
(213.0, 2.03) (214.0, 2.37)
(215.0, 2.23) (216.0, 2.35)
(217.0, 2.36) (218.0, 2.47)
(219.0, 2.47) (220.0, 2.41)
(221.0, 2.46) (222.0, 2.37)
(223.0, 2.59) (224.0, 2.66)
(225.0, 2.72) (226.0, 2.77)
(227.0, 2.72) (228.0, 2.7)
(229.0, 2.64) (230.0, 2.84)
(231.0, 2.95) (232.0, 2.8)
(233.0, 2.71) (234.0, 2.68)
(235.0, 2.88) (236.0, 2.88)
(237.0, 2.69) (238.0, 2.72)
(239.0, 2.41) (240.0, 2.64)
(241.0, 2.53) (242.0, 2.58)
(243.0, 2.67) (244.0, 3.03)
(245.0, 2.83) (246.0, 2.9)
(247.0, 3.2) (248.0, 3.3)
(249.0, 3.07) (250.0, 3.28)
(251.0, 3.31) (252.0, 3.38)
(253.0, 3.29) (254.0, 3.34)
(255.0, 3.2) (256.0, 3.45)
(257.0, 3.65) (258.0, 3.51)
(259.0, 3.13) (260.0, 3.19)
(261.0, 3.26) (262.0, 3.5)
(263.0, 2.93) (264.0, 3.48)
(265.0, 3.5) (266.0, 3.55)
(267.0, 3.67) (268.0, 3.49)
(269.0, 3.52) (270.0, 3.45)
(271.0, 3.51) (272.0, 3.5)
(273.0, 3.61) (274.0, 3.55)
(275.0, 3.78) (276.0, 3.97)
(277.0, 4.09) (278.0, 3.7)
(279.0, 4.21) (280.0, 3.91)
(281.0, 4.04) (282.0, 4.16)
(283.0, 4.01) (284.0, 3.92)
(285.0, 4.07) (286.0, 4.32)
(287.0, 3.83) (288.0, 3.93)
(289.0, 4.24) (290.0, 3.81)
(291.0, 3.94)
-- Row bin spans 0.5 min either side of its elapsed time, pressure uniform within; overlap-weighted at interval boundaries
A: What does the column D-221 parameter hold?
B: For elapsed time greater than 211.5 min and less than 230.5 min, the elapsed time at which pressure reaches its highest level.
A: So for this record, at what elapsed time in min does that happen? 230.0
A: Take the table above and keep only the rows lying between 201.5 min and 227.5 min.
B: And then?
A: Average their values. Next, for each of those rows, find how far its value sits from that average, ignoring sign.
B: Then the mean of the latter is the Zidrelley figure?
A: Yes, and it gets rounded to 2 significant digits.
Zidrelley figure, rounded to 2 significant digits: 0.20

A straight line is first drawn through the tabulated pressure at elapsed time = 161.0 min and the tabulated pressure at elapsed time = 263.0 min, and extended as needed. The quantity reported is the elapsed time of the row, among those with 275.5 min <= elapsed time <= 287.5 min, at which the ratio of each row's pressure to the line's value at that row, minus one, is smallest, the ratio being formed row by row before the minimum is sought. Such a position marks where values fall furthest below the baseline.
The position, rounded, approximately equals 278.0 min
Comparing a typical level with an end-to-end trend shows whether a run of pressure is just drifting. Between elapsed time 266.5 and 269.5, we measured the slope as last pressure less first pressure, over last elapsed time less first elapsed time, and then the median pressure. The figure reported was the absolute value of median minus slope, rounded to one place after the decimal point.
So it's 3.6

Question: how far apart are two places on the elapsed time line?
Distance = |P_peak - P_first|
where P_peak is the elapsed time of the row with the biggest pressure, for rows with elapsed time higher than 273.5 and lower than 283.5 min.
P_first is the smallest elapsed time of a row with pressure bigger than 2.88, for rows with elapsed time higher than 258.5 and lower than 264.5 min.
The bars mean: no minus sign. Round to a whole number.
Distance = 20 min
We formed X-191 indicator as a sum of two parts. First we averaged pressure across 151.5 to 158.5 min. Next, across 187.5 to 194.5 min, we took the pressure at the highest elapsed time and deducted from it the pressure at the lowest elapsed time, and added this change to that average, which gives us 2.85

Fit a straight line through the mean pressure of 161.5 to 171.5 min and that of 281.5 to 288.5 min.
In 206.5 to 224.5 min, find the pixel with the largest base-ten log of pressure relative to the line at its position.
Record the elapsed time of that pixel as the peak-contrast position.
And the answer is 224.0 min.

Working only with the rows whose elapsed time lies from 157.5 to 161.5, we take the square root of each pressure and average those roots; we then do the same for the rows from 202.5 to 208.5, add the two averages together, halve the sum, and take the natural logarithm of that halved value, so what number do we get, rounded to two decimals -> 0.44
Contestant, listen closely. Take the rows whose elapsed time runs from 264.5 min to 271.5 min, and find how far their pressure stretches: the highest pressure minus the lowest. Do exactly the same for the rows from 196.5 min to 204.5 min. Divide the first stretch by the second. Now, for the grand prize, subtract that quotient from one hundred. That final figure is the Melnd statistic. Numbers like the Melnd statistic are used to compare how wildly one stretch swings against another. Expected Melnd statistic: 99.2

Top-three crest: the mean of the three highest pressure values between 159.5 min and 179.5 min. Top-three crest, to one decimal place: 2.9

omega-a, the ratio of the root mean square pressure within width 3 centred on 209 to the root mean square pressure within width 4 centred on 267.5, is 0.62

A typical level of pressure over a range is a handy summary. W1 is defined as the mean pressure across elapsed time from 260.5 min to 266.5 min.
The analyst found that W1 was 3.4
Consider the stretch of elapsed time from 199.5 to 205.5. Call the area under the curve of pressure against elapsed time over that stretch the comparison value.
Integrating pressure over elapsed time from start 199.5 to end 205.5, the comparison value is 12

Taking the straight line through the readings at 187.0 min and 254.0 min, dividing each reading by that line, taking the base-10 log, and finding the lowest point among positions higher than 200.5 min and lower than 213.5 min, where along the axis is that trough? 213.0 min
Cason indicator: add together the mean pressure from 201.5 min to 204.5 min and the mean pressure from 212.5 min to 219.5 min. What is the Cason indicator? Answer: 4.3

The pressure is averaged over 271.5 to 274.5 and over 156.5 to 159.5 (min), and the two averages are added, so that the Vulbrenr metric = 6.5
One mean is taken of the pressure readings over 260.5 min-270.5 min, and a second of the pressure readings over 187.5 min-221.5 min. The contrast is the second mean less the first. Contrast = -1.3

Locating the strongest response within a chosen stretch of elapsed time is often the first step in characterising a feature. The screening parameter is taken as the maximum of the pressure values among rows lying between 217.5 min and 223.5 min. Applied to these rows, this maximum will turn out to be 2.59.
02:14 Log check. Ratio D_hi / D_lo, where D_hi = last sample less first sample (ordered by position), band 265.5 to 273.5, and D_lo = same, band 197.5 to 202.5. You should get 0.9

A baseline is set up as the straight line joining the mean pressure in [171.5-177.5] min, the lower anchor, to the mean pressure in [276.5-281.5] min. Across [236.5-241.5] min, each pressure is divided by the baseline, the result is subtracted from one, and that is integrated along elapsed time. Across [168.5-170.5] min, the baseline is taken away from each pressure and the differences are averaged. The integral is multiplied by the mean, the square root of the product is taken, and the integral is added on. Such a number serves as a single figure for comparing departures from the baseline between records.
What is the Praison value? 1.7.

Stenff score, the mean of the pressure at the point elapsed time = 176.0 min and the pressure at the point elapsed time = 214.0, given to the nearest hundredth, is 2.61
